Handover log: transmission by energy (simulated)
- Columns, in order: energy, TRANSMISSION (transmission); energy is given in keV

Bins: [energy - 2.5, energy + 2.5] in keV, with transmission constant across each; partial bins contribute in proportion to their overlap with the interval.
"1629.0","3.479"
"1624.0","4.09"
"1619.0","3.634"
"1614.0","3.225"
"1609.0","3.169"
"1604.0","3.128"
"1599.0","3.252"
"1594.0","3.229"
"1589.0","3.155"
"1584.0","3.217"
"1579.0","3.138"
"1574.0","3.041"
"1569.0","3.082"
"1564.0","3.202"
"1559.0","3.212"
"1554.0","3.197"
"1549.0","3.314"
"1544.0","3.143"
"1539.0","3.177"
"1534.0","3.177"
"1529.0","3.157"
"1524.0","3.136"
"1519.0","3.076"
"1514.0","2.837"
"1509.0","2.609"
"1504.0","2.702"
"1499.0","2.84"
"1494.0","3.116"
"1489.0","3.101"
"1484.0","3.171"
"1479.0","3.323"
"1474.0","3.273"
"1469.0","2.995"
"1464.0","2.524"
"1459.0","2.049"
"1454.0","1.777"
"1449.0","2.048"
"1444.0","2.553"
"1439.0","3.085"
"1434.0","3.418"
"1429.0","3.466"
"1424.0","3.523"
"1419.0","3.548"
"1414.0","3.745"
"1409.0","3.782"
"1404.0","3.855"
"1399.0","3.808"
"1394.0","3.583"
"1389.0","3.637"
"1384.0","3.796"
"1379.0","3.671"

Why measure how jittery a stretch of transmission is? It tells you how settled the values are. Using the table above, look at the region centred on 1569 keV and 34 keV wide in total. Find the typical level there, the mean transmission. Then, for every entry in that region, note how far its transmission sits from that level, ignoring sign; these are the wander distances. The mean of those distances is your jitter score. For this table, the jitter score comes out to 0.059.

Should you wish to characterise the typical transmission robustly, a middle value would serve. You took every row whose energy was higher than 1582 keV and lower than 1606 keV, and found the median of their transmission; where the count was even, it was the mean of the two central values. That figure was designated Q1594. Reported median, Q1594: 3.22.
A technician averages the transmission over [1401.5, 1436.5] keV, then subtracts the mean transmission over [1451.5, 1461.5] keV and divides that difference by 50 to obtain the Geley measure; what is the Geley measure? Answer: 0.034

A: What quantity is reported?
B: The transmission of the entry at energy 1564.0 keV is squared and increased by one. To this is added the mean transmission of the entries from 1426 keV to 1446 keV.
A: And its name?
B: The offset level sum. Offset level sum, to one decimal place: 14.4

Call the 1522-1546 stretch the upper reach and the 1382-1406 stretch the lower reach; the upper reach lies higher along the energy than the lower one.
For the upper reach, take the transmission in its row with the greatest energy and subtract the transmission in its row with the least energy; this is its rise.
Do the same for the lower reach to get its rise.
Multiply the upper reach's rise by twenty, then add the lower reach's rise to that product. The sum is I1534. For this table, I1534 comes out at 0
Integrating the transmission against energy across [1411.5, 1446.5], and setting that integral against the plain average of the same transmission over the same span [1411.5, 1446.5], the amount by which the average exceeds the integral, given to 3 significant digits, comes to -113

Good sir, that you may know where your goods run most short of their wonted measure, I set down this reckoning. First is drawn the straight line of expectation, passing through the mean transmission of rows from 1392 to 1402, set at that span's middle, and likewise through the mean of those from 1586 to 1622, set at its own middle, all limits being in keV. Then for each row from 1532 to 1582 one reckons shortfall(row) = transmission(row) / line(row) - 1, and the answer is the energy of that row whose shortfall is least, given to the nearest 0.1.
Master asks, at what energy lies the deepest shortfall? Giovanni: 1574.0 keV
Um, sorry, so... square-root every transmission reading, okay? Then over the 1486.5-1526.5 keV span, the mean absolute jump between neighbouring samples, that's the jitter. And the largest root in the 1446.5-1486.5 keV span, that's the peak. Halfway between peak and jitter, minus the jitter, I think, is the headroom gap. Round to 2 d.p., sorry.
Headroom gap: 0.89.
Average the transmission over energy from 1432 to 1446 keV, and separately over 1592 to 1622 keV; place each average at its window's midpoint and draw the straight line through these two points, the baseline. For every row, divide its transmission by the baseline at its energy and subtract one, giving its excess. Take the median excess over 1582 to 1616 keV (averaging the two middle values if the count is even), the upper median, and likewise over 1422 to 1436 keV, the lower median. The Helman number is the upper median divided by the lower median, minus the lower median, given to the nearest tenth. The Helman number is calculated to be -0.3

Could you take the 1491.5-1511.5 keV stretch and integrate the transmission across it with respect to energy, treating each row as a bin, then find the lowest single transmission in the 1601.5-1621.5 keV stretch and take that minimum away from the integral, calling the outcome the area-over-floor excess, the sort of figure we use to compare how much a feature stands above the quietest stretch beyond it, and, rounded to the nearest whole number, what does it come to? 53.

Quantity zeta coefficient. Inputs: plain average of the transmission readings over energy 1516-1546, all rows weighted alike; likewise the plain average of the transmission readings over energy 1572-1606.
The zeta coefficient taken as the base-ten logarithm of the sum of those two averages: 0.800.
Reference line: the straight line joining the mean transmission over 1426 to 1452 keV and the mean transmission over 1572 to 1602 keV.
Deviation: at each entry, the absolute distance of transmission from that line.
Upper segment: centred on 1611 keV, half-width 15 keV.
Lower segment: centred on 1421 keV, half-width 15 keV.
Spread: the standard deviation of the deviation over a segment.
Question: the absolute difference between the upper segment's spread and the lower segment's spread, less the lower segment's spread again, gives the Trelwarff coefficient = 0.00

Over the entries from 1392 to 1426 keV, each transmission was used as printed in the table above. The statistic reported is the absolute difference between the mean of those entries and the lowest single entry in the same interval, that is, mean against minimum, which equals 0.17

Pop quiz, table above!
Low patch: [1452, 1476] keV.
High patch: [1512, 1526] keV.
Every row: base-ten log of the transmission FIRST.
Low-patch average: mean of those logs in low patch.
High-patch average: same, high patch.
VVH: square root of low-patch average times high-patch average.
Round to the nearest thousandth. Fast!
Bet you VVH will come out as 0.433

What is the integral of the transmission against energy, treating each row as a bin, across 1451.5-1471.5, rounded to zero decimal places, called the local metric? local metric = 47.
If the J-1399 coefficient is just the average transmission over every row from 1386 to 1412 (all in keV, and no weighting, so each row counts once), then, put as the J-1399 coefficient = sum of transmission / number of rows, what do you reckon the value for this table 3.7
